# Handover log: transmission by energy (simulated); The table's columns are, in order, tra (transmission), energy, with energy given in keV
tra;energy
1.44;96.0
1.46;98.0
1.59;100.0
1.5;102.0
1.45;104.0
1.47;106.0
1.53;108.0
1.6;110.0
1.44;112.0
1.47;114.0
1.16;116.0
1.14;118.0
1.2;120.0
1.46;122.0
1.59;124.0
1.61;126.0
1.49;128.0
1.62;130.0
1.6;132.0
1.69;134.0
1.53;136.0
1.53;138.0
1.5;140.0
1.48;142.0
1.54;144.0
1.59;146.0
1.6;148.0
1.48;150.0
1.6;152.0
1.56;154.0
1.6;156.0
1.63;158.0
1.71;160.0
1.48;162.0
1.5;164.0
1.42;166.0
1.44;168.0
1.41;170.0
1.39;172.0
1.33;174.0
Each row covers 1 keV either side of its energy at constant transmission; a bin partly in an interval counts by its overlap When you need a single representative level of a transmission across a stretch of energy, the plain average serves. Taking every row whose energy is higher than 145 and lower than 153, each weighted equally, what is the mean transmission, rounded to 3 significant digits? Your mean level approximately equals 1.57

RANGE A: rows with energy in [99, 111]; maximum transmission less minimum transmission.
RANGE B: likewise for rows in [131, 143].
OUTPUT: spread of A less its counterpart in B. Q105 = -0.1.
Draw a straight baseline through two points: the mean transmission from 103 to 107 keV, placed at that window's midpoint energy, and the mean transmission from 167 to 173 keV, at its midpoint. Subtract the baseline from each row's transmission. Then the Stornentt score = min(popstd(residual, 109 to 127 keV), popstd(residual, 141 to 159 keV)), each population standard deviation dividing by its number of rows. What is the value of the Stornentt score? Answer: 0.054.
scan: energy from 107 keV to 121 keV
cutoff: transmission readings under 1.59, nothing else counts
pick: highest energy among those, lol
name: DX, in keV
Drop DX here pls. 120.0 keV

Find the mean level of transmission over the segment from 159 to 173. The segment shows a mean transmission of 1.479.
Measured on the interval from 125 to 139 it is 1.581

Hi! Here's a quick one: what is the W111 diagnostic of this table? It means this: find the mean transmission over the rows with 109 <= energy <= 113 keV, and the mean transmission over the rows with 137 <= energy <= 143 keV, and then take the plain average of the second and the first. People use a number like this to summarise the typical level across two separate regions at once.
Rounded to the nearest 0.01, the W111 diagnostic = 1.51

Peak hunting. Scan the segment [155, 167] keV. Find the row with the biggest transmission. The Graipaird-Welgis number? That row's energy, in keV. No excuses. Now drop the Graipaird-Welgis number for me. 160.0 keV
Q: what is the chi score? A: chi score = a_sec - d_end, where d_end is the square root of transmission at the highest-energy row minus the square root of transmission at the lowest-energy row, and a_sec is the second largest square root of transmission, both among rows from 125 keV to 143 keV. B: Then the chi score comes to 1.33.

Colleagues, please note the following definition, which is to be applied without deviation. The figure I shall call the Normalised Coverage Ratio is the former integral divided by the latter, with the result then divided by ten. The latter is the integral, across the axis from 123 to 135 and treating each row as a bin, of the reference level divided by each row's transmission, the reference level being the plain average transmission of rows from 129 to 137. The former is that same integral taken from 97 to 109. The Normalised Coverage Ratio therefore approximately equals 0.107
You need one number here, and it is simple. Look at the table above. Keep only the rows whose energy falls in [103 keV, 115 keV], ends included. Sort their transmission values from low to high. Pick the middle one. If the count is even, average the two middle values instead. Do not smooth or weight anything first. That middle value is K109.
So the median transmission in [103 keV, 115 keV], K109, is 1.47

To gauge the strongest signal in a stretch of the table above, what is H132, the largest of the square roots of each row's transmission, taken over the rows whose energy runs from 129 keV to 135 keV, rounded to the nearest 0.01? 1.30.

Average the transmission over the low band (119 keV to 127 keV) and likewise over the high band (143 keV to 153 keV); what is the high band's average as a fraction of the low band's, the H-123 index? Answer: 1.07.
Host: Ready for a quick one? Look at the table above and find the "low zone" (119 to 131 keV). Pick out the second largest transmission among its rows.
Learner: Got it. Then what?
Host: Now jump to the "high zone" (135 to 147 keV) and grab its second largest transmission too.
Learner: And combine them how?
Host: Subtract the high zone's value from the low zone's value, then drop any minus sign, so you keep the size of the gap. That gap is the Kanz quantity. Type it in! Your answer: 0.070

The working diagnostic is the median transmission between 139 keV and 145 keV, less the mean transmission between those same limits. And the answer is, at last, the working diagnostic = -0.007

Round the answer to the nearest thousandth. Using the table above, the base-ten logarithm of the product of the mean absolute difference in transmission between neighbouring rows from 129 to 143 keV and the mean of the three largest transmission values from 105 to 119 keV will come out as -1.087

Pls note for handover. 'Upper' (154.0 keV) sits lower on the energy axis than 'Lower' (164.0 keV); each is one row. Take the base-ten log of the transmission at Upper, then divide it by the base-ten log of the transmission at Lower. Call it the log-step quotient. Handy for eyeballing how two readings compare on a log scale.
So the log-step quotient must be 1.10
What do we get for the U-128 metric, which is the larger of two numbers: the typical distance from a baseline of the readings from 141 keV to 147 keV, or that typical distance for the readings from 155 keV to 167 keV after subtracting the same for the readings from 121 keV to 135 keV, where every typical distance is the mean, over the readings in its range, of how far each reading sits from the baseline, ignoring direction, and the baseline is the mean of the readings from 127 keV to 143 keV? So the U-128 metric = 0.042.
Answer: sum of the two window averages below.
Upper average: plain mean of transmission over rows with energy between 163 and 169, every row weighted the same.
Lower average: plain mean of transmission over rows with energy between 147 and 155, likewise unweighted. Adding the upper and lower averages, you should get 3.01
